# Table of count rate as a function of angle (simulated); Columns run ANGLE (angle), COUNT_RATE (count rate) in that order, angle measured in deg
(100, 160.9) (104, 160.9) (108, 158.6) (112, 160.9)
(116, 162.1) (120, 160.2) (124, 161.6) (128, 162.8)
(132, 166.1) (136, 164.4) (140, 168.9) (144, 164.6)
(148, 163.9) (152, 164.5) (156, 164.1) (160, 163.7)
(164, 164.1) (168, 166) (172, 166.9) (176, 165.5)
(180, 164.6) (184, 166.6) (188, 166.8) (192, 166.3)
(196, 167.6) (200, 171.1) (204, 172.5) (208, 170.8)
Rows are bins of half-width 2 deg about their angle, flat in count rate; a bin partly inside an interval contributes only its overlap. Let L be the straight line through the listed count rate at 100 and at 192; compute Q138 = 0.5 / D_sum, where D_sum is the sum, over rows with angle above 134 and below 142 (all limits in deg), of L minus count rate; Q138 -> -0.07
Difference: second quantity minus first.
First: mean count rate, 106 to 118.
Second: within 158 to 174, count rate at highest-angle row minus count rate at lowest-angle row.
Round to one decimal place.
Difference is -157.3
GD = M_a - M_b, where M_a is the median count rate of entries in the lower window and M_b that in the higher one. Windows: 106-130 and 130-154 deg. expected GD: -3.3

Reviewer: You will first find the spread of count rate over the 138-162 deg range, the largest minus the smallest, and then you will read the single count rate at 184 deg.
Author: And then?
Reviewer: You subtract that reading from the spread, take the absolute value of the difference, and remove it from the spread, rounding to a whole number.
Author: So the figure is -156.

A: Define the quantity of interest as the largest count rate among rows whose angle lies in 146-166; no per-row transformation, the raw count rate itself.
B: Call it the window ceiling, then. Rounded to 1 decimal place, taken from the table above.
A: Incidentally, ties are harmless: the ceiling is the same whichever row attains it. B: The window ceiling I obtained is 164.5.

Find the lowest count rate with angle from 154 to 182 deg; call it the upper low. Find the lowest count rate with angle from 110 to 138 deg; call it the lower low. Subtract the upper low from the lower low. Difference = -3.5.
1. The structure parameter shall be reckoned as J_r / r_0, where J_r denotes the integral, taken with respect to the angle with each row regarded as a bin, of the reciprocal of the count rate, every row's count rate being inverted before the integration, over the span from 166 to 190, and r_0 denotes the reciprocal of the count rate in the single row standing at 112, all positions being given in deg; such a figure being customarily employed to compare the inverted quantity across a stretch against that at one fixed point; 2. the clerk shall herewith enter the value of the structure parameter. 23.3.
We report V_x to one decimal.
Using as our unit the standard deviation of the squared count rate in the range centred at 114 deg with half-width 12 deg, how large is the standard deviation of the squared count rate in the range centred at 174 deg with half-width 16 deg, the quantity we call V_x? 1.1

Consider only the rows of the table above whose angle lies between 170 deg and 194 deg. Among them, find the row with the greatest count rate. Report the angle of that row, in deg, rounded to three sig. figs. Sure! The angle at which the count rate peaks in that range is 172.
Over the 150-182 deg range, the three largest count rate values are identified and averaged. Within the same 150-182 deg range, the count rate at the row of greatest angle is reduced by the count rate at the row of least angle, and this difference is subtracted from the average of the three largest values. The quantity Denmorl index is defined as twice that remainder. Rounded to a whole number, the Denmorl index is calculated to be 332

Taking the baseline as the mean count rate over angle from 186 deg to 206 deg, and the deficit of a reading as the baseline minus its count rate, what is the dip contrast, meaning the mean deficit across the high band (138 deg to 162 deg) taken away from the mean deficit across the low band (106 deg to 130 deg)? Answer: 3.92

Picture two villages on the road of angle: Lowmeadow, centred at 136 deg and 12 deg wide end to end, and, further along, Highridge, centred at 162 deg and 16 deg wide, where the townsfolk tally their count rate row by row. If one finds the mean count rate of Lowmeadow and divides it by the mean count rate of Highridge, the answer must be 1.01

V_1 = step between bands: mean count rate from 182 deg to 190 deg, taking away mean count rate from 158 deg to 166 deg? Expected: 3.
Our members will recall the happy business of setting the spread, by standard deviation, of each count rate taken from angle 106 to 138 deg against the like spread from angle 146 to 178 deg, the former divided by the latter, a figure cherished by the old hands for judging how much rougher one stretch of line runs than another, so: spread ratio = 2.0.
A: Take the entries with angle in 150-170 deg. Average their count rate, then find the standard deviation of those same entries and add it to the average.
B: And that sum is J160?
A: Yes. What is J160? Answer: 165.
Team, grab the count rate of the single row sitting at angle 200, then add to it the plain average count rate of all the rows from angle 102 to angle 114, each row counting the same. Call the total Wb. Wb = 331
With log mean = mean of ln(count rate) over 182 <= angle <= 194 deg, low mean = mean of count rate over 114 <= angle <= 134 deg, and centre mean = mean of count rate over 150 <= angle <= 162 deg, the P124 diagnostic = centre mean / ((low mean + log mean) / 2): 1.96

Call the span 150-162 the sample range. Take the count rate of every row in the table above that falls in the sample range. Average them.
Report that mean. 164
